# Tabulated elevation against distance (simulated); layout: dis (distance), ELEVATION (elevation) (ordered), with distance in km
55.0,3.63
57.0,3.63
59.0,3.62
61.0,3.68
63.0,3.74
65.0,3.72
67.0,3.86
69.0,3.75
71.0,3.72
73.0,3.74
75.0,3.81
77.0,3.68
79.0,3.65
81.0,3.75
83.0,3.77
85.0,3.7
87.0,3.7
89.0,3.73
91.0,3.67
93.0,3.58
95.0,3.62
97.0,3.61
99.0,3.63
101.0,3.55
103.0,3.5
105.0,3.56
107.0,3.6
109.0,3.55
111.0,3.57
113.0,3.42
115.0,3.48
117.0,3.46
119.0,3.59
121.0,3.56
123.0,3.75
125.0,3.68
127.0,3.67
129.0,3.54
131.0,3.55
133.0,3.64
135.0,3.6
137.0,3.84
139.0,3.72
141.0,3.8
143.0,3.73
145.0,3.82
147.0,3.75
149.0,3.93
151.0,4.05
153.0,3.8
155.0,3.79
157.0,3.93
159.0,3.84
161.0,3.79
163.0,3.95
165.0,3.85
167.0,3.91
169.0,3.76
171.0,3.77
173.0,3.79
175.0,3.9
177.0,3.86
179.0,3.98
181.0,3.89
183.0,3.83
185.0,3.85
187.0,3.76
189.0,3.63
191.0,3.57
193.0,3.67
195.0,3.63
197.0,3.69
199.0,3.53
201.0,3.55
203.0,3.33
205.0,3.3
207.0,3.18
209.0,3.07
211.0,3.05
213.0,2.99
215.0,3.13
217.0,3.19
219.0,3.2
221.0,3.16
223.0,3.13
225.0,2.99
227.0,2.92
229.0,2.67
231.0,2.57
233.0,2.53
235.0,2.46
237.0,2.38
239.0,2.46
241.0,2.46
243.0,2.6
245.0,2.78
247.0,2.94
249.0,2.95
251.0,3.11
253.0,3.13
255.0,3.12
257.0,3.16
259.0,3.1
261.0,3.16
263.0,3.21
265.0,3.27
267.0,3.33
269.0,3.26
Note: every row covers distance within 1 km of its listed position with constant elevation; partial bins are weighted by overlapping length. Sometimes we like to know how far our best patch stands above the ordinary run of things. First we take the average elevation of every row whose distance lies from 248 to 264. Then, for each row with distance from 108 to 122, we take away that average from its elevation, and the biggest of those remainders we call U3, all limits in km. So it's 0.47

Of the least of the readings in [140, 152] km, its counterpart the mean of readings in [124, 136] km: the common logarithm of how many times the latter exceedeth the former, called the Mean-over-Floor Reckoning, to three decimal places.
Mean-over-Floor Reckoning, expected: -0.014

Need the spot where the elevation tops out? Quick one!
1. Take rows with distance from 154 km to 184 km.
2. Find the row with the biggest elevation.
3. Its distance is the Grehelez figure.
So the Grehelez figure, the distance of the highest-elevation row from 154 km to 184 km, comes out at 179.0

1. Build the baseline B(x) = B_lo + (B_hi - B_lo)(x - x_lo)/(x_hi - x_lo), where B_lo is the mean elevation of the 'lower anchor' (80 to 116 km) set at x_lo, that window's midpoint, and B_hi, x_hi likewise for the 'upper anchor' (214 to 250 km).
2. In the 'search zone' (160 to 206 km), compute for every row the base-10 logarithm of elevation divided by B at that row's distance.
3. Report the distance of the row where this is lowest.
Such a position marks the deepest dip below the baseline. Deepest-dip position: 205.0 km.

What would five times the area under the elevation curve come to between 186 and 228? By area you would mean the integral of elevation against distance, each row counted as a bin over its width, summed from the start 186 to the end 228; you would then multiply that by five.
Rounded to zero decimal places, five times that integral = 697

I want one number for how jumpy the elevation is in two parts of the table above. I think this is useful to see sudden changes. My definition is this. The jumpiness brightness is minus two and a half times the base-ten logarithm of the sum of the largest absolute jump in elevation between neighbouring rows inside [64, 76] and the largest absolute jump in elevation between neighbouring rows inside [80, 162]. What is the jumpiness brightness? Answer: 1.02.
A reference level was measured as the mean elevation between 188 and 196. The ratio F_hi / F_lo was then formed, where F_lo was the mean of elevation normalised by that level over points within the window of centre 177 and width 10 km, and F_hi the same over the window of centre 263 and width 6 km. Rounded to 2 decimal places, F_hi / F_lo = 0.83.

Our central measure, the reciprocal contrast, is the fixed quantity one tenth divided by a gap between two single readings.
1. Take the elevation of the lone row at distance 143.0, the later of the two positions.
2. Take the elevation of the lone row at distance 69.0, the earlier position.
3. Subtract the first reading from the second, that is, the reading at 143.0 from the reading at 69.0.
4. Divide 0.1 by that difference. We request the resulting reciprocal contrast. 5.0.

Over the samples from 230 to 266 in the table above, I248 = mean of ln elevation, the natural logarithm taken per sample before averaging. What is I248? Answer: 1.04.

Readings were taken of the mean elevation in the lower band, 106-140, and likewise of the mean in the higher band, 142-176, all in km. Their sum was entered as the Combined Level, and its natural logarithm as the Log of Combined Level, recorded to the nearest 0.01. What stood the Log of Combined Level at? 2.01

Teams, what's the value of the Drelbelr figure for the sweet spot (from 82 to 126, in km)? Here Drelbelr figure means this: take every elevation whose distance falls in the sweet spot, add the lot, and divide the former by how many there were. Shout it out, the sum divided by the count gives 3.60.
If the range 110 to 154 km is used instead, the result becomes 3.68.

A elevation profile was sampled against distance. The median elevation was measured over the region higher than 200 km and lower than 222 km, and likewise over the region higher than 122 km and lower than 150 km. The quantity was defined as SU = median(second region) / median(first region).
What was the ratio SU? 1.17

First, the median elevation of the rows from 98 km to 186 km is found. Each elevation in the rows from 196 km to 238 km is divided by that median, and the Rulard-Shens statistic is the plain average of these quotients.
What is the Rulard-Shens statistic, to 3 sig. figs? 0.812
